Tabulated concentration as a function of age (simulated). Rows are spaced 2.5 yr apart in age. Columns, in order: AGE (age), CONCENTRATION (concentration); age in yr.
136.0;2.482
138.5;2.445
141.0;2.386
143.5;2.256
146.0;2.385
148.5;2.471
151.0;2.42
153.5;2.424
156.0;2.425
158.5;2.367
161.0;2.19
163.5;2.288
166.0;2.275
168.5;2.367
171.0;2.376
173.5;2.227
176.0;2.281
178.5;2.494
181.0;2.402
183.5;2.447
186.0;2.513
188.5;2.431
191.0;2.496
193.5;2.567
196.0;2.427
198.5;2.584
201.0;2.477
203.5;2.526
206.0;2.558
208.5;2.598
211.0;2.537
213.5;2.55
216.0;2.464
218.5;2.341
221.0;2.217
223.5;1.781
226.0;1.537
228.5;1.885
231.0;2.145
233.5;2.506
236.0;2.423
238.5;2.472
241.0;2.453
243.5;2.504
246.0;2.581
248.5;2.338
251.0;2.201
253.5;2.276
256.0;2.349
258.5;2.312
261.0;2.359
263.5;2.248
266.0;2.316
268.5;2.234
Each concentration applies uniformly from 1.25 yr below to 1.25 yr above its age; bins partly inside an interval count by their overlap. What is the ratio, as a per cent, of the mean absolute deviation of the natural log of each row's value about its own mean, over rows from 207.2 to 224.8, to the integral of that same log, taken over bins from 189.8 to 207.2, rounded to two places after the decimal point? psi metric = 0.58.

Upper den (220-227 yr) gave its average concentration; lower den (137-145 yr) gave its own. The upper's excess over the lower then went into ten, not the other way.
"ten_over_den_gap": -19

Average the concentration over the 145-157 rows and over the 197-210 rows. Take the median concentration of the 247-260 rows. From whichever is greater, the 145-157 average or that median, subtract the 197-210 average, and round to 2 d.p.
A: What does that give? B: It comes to -0.12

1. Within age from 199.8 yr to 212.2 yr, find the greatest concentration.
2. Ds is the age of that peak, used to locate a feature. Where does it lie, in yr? 208.5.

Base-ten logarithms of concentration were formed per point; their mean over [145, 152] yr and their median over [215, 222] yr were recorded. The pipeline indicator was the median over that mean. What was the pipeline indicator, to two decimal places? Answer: 0.96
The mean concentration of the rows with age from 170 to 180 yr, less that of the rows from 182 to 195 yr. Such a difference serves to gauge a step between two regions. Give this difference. -0.1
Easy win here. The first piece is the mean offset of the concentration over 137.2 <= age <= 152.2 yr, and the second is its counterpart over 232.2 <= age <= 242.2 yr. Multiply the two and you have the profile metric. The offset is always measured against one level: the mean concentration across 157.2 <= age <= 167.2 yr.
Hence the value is 0.02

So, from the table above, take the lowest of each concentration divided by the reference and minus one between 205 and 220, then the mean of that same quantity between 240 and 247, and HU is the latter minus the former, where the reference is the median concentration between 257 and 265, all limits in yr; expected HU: 0.07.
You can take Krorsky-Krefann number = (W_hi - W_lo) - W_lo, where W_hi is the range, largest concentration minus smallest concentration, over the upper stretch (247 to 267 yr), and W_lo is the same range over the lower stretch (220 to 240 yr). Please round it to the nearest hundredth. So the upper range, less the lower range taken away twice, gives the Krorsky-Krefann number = -1.78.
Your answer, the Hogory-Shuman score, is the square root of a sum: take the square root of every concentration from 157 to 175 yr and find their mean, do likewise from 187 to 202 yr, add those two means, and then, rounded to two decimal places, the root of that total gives 1.76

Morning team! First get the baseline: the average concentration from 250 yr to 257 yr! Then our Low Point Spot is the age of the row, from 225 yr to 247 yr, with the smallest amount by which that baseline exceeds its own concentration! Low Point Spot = 246.0 yr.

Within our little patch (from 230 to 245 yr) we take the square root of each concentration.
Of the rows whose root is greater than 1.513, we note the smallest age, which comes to 233.5 yr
